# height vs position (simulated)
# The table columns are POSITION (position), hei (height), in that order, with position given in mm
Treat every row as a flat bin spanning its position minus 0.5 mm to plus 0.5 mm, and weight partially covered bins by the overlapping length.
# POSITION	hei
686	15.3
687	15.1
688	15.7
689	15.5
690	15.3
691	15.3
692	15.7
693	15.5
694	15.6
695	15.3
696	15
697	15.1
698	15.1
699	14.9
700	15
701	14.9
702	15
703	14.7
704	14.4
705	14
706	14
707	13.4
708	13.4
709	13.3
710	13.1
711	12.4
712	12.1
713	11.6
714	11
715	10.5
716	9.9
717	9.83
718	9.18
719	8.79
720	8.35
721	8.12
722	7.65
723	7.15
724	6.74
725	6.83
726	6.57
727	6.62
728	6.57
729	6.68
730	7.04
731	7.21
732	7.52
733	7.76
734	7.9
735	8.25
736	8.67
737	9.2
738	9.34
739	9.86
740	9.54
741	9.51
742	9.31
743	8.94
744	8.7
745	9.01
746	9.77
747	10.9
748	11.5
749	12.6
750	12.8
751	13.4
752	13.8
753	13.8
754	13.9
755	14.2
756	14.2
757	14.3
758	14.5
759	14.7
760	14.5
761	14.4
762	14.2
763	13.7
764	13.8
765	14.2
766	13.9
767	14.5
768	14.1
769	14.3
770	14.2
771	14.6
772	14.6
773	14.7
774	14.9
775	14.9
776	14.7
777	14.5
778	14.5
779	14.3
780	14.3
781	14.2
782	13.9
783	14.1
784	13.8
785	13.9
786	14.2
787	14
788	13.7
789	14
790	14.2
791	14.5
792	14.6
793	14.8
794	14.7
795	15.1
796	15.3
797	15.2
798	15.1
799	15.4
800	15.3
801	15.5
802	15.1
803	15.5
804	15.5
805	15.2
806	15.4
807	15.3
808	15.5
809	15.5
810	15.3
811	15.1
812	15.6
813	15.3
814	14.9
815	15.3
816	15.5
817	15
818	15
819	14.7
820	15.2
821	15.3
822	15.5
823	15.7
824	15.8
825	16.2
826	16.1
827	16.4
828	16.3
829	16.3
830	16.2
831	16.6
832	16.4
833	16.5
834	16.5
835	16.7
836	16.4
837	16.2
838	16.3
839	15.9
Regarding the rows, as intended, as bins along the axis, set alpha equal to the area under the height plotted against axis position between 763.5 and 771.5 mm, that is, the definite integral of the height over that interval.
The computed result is 114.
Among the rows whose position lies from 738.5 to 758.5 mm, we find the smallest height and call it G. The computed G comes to 8.7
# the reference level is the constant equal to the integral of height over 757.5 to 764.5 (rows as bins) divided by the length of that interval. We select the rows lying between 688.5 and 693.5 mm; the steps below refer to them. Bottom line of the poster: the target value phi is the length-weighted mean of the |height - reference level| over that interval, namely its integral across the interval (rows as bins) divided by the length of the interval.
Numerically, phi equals 1.2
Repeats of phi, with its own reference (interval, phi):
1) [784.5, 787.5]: 0.2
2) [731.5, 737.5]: 6.0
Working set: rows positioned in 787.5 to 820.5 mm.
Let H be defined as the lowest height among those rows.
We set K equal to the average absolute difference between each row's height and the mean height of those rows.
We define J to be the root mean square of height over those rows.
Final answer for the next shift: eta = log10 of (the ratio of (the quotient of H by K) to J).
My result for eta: 0.42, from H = 13.7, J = 15.1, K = 0.34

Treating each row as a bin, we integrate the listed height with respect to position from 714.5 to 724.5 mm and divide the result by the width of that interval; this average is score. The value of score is 8.6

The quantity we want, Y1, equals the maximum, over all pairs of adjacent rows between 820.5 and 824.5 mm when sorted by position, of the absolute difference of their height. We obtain 0.20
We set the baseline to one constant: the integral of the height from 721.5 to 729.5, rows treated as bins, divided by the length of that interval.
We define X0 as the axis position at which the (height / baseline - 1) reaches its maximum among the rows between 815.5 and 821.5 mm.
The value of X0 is 816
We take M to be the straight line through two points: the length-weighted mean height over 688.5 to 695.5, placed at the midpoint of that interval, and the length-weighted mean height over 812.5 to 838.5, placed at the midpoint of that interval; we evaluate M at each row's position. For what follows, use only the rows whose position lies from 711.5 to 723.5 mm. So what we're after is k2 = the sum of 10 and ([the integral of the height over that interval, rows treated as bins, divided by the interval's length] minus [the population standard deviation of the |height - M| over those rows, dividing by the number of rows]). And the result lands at 18.0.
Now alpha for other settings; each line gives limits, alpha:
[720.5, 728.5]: 56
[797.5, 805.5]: 123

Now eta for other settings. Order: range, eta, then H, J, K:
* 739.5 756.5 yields -0.42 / 8.7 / 11.7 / 1.94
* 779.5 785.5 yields 0.77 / 13.8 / 14.0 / 0.17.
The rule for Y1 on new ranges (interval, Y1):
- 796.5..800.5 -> 0.30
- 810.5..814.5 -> 0.50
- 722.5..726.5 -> 0.41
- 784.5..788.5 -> 0.30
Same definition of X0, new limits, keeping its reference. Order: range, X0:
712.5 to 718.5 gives 713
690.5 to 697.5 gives 692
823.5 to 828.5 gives 827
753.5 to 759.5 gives 759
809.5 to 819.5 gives 812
